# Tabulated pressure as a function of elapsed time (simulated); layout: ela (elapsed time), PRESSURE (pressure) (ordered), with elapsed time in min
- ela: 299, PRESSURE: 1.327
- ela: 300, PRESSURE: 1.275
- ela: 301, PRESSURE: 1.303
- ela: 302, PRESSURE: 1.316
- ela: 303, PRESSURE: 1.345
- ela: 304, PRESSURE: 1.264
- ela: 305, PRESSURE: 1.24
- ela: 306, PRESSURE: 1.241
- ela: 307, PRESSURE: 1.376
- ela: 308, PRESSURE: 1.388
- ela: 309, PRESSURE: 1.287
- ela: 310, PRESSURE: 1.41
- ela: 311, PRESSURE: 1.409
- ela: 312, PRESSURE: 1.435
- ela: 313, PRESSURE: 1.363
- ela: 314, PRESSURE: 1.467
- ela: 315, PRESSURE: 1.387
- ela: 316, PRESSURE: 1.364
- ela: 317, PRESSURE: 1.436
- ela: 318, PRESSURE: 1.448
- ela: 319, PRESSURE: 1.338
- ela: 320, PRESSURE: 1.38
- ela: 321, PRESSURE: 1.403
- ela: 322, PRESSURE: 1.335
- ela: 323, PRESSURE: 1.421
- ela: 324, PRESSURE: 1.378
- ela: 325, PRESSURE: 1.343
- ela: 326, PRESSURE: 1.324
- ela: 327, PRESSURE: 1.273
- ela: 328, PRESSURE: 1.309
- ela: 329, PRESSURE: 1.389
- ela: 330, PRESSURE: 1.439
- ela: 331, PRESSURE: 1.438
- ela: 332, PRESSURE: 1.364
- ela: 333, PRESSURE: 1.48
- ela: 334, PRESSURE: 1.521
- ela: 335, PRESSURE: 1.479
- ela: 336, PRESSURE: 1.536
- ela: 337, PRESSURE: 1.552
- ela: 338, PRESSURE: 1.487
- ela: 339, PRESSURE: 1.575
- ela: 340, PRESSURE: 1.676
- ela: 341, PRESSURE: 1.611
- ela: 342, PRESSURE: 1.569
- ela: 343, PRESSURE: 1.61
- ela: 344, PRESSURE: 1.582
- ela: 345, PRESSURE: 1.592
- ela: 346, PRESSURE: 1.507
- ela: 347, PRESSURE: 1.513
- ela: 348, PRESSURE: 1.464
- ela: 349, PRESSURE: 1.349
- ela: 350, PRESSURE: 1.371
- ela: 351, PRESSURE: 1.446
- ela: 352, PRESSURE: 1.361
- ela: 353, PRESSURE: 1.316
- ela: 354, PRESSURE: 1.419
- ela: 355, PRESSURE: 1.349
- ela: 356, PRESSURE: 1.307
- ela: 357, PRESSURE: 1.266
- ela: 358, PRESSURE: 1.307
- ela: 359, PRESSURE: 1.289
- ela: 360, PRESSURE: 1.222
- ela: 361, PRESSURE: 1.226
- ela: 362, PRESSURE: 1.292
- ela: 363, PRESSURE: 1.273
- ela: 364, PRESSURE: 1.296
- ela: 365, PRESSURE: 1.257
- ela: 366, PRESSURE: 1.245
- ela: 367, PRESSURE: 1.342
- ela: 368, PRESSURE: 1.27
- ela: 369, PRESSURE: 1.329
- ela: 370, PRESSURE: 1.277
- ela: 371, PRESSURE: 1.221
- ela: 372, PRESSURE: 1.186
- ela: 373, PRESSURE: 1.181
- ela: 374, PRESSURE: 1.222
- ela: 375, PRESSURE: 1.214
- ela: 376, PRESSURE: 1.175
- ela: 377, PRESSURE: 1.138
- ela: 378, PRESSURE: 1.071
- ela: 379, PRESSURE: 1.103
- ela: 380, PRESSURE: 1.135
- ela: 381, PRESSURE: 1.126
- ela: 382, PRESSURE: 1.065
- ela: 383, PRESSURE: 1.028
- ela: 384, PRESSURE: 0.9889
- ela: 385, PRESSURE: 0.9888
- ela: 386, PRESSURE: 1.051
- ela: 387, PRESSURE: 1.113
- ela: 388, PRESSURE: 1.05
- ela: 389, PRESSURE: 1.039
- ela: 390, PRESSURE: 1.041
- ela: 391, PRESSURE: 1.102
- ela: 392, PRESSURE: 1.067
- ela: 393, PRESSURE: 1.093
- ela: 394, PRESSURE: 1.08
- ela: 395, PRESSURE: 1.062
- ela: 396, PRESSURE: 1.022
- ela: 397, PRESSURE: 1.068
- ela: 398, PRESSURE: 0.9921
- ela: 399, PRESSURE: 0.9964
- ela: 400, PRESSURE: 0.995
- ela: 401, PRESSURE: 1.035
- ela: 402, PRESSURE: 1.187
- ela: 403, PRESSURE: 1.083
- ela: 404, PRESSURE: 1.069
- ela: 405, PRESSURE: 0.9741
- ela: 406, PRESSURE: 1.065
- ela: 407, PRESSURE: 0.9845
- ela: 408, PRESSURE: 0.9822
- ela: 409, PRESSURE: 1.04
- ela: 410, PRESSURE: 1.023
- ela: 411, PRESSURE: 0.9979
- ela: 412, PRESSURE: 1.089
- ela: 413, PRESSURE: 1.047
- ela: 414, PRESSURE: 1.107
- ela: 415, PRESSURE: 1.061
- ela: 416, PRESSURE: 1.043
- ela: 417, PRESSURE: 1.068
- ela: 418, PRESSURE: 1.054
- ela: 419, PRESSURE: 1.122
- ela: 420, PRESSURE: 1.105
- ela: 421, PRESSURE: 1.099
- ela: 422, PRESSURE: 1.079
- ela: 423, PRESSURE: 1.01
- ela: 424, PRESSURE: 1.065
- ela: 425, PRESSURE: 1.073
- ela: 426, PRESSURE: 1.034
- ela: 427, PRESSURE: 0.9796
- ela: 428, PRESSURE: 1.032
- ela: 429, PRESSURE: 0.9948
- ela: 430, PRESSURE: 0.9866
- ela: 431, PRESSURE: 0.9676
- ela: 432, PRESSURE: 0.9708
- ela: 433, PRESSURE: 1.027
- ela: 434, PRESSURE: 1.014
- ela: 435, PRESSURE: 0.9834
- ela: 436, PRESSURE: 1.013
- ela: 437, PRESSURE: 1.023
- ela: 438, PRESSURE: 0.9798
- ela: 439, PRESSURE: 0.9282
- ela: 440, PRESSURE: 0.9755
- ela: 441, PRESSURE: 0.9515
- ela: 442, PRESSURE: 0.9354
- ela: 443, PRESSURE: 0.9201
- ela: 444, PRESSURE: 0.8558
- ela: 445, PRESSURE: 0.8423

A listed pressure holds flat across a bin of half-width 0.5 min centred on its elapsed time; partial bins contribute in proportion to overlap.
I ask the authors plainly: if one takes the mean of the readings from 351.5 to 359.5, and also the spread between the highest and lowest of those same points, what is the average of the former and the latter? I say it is 0.74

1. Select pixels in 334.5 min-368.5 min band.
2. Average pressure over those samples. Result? 1.4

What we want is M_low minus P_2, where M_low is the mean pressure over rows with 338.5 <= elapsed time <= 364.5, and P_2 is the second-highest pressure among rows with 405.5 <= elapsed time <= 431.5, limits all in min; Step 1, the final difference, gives 0.31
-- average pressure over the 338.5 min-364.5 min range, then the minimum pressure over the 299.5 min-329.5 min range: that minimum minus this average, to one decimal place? -0.2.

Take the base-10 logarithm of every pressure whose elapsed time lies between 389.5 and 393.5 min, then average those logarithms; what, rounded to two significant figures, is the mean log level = 0.032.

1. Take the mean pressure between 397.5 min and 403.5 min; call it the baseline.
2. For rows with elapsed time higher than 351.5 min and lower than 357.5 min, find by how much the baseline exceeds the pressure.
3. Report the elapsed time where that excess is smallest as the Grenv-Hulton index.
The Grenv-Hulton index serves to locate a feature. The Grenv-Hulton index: 354 min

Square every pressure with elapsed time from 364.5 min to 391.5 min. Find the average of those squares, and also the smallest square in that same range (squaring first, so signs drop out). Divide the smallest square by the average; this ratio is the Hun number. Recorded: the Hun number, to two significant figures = 0.74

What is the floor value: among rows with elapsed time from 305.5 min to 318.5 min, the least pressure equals 1.241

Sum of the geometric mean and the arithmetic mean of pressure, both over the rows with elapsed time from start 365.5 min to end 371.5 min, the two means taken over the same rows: 2.56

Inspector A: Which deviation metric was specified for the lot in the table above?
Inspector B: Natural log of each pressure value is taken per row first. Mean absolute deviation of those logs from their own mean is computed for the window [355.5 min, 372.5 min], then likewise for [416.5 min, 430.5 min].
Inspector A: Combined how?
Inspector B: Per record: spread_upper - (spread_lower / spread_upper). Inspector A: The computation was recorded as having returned -0.7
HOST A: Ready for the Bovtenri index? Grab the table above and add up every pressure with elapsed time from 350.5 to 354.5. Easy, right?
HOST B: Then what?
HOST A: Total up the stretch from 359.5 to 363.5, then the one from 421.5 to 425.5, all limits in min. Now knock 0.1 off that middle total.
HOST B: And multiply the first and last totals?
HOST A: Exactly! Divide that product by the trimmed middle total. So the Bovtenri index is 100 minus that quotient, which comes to 95.2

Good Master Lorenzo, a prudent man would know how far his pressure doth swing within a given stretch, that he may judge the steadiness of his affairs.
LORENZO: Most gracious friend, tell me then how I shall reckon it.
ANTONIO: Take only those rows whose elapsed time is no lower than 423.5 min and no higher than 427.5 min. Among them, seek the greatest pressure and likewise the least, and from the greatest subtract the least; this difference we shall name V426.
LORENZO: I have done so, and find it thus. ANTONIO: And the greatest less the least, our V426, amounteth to 0.093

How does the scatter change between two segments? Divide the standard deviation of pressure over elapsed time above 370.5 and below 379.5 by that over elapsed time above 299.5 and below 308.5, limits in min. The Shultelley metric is 1.0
